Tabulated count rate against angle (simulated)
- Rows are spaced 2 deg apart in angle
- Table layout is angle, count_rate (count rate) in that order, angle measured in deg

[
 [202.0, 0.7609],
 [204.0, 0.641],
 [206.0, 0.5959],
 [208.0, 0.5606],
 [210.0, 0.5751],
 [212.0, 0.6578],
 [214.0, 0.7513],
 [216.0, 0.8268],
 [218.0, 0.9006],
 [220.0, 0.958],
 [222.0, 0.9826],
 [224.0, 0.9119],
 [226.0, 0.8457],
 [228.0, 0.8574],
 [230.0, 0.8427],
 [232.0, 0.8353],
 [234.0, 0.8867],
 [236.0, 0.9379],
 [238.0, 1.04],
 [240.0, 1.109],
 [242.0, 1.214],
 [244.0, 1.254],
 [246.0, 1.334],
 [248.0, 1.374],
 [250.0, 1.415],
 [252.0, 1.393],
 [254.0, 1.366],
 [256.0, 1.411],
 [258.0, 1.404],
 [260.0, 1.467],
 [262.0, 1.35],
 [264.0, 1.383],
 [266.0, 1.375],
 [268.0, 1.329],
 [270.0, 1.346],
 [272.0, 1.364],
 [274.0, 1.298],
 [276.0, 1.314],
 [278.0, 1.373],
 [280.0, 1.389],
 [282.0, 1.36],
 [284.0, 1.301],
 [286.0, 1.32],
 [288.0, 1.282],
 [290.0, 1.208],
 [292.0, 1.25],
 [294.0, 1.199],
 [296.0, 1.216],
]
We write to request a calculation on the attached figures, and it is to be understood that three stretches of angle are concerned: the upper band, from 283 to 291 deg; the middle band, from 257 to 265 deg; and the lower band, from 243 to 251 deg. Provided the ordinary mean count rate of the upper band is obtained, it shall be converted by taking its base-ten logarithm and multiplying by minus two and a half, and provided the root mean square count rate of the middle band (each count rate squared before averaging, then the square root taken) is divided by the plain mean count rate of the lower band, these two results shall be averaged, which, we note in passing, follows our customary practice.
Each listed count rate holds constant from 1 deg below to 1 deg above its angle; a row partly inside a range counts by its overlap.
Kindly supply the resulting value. 0.4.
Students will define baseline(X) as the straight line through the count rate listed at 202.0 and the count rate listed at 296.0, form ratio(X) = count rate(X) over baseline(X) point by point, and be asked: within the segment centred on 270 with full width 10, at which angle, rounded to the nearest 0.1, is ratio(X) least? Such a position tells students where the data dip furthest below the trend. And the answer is 274.0 deg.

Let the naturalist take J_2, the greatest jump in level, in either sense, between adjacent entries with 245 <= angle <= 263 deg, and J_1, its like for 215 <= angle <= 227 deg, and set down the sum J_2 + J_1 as 0.191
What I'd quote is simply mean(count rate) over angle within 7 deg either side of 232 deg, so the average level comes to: 0.89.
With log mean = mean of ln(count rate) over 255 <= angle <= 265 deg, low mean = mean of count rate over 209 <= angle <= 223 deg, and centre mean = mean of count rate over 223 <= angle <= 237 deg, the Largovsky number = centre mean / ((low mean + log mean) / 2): 1.53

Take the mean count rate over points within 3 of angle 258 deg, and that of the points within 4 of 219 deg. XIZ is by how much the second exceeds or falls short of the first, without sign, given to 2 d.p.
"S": 0.51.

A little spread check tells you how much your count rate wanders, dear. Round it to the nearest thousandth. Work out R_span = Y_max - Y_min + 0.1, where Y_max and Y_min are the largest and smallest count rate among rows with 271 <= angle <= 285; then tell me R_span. 0.191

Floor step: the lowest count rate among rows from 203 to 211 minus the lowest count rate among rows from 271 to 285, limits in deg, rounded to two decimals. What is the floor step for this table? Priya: -0.74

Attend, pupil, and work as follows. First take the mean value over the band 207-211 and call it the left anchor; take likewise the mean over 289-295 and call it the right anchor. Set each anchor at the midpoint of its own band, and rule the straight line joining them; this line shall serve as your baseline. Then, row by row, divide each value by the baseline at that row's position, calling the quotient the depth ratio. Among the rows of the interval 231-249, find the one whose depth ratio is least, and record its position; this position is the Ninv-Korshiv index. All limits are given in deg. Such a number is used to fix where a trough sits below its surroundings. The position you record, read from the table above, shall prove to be 232.0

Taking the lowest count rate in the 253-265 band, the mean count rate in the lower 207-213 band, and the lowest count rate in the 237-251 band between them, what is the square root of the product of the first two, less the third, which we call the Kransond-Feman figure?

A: -0.14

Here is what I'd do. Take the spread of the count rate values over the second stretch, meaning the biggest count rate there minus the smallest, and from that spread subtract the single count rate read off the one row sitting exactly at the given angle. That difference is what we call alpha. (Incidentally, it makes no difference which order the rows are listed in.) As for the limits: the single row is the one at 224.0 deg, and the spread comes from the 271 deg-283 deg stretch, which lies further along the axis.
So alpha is -0.8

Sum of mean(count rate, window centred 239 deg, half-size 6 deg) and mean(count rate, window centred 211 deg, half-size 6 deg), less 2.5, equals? -0.77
